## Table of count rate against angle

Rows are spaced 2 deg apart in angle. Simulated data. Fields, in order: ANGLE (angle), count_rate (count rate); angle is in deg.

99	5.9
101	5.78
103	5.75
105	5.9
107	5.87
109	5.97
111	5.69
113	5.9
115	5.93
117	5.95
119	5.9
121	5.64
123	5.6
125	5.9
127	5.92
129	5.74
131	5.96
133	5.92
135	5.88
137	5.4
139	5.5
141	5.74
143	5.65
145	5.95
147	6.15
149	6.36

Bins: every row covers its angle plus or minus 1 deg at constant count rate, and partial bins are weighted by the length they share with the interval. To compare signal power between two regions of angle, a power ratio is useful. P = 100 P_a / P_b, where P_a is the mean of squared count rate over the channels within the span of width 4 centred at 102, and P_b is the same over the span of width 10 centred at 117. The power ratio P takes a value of 97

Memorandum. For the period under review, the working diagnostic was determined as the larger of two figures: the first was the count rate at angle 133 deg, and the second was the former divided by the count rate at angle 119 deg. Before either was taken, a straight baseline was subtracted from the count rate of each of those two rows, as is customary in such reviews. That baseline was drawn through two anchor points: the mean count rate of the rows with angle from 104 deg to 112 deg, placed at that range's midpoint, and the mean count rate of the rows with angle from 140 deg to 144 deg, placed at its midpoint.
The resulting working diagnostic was 1.9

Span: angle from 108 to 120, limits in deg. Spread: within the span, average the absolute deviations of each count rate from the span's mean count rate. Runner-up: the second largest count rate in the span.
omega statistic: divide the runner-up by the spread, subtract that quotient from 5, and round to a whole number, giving -84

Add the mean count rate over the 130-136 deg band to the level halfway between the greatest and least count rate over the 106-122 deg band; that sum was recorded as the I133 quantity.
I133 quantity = 11.7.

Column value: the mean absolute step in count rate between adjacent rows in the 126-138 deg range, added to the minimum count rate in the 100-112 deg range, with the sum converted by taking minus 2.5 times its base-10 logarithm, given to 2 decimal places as -1.92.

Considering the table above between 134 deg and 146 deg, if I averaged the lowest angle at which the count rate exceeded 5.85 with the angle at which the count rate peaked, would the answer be 140 deg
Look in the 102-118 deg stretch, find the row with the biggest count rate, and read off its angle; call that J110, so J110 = 109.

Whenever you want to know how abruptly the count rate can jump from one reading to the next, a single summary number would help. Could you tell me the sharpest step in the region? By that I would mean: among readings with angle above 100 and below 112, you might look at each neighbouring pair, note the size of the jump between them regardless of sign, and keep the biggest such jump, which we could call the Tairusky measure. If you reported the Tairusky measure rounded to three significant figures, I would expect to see 0.280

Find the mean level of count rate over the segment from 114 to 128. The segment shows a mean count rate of 5.83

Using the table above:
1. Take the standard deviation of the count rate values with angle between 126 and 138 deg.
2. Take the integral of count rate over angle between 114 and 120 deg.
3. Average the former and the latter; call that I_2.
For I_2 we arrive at 17.9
